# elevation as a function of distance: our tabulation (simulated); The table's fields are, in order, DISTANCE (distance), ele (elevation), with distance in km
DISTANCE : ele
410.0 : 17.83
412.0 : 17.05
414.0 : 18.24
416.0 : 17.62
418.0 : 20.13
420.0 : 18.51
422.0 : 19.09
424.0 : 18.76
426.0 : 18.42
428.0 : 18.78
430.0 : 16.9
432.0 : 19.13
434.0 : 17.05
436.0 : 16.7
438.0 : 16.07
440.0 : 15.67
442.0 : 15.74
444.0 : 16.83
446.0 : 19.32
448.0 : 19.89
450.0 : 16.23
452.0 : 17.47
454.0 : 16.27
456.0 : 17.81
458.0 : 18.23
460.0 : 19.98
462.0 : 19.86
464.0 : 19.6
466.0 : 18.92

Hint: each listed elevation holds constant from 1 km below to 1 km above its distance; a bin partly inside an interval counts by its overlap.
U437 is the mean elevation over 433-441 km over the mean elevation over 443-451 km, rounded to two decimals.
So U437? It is 0.91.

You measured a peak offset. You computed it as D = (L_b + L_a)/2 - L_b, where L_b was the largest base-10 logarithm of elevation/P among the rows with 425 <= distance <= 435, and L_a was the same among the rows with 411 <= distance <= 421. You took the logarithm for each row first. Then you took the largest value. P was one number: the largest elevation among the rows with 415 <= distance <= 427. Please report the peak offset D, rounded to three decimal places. 0.011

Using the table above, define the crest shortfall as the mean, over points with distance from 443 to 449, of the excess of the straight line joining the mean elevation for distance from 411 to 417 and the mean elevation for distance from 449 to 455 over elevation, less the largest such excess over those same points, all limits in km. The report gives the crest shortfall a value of -1.9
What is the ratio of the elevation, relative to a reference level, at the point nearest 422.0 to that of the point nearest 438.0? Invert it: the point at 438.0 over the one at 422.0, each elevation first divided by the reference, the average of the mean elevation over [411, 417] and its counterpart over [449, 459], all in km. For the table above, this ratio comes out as 0.84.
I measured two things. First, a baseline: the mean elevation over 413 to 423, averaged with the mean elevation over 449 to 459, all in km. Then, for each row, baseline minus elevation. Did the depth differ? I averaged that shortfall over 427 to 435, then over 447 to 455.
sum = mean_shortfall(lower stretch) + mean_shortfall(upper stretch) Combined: 0.5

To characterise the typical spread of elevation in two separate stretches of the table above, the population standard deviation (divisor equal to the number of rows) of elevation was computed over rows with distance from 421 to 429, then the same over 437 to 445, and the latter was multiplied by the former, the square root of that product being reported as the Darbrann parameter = 0.33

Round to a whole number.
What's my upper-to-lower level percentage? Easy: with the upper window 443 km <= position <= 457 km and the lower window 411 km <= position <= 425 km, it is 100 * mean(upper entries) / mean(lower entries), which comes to 96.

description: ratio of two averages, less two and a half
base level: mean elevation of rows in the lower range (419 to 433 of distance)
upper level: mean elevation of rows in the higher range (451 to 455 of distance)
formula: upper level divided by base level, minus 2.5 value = -1.59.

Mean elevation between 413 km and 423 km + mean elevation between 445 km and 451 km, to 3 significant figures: 37.2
